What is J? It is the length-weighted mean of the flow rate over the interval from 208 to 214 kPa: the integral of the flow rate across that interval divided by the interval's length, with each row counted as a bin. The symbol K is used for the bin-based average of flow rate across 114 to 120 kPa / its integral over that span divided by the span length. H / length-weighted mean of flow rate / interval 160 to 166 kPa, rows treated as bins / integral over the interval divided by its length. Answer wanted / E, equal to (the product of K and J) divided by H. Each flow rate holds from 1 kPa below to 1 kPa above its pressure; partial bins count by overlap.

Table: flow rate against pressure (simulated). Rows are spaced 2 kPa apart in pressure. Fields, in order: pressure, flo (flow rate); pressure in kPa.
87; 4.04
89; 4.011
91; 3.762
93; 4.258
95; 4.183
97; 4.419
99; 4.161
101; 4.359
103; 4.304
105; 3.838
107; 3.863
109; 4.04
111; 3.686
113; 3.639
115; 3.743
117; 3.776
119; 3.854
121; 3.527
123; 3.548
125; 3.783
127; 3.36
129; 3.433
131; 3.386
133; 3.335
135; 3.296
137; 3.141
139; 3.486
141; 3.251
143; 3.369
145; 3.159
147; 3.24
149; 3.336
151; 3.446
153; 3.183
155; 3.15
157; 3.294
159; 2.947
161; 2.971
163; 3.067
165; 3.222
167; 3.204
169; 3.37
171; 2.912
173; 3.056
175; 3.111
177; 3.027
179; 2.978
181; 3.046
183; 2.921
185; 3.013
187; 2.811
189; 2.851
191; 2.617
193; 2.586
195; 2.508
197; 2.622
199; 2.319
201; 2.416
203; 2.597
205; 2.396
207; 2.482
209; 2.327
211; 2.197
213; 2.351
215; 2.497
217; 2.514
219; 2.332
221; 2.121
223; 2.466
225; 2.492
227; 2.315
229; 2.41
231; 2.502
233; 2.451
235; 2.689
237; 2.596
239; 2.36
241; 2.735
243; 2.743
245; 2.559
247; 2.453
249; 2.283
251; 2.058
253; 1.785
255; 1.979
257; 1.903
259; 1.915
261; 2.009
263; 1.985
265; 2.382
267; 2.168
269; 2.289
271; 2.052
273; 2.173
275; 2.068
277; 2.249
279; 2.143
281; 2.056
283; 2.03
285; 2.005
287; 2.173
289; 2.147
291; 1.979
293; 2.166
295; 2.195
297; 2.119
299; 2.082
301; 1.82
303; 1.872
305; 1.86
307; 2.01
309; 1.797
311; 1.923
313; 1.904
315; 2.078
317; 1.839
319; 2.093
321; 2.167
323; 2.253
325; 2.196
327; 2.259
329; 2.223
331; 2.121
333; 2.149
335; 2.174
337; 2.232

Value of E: 2.8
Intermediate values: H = 3.1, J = 2.3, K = 3.8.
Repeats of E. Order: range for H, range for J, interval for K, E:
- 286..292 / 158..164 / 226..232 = 3.4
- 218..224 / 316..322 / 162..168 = 2.8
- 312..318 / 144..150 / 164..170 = 5.5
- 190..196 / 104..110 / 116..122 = 5.7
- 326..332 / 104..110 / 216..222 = 4.1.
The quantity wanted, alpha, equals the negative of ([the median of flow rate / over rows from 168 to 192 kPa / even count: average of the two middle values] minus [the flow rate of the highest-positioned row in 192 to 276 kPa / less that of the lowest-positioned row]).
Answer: -3.5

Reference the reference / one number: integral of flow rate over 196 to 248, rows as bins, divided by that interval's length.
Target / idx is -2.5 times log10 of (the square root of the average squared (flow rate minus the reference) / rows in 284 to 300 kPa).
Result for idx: 1.11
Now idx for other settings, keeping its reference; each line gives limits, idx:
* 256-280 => 1.06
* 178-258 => 1.37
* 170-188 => 0.68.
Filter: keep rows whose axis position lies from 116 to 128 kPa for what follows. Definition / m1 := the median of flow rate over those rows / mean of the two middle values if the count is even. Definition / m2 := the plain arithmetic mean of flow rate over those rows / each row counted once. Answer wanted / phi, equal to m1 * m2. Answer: 13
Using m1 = 3.7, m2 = 3.6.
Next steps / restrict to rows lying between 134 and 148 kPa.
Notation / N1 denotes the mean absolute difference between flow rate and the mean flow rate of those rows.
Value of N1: 0.091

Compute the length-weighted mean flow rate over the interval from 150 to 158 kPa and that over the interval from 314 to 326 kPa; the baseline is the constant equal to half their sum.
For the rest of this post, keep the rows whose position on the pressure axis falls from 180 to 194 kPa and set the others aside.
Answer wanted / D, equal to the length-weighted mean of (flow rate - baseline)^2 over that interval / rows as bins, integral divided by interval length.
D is 0.0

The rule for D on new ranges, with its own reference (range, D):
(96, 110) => 2.2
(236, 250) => 0.1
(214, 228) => 0.1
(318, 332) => 0.3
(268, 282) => 0.3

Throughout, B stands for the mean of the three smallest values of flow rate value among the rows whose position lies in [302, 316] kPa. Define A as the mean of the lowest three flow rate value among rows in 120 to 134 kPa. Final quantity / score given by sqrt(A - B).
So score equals 1.2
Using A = 3.4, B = 1.84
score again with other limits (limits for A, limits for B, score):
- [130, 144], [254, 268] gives 1.1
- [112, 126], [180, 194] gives 0.9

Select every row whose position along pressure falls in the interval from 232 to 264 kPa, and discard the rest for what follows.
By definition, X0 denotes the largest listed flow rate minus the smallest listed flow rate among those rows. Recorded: 0.96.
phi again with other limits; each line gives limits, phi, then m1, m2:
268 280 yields 5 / 2.2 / 2.2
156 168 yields 10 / 3.1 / 3.1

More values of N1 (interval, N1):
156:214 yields 0.289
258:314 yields 0.116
